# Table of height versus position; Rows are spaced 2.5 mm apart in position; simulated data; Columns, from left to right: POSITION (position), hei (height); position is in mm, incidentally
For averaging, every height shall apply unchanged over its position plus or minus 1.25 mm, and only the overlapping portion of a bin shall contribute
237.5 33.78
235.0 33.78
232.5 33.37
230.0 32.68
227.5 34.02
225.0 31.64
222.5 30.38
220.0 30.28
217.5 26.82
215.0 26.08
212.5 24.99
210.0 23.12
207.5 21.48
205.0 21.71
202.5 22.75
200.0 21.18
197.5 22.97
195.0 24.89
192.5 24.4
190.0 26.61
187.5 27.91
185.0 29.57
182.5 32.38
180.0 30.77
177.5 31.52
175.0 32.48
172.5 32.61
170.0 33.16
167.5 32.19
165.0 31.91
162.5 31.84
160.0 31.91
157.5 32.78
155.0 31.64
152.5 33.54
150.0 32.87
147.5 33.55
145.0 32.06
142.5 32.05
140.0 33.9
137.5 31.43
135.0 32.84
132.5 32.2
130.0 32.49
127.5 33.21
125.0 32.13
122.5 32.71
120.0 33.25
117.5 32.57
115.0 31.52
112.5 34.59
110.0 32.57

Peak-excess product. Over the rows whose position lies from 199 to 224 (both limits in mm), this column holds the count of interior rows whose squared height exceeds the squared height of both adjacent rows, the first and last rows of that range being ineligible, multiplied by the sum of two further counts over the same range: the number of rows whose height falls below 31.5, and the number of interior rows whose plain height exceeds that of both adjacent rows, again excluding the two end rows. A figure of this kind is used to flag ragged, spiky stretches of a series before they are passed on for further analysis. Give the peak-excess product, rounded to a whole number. 11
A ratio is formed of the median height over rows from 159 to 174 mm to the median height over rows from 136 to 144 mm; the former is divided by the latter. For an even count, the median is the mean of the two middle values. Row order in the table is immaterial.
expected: 1.00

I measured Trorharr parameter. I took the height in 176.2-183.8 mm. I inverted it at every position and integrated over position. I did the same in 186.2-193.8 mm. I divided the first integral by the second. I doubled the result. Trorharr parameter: 1.7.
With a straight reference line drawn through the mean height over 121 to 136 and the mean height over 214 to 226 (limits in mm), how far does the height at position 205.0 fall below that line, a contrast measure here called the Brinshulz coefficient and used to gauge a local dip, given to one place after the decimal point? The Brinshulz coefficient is 7.9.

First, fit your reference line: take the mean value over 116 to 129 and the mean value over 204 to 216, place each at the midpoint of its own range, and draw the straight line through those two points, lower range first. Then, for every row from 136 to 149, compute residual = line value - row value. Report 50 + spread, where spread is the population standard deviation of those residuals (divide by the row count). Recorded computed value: 51.1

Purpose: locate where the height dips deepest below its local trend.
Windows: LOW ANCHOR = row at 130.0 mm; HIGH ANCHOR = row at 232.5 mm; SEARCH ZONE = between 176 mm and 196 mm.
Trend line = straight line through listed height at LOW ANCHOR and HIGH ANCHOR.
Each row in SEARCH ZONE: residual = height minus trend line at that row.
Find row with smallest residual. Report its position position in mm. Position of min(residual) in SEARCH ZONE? 192.5 mm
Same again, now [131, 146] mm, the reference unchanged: 137.5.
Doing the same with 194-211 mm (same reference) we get 200.0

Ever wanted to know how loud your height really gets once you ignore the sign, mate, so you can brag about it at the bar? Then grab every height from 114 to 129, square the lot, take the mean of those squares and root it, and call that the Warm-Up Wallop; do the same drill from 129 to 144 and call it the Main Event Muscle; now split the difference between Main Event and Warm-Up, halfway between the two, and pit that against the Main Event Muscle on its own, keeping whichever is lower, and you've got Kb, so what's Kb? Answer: 32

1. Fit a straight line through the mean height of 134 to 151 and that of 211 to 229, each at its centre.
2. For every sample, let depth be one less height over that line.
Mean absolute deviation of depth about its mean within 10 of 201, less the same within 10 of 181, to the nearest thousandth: -0.021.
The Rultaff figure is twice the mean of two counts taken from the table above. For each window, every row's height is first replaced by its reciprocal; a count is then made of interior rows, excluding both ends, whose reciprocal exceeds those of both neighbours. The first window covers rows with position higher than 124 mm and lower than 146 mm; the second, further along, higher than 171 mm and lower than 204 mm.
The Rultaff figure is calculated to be 6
